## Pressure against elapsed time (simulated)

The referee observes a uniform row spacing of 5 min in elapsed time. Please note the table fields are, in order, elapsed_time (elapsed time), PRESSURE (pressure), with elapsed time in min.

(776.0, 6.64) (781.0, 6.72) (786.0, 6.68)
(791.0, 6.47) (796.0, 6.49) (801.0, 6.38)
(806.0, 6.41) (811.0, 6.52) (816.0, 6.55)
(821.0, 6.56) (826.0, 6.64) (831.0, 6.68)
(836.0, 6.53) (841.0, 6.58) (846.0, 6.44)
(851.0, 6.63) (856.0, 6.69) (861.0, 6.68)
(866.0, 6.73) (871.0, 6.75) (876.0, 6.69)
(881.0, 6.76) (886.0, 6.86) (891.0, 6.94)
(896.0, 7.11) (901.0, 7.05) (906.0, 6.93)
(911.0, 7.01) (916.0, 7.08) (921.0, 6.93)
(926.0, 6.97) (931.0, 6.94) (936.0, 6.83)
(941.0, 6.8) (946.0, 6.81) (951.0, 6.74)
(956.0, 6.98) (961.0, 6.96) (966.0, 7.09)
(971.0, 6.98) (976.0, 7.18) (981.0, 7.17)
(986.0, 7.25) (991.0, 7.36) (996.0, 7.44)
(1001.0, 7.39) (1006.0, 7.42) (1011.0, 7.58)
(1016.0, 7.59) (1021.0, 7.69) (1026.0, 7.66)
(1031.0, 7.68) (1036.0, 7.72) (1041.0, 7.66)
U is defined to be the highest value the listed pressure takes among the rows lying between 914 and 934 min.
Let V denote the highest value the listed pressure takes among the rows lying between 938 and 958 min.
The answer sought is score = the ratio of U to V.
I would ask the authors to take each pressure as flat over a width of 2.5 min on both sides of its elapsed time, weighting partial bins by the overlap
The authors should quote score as 1.01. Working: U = 7.08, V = 6.98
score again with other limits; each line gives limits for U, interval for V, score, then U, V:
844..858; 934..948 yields 0.98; 6.69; 6.83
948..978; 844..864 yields 1.07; 7.18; 6.69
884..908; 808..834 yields 1.06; 7.11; 6.68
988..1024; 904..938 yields 1.09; 7.69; 7.08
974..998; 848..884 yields 1.10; 7.44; 6.76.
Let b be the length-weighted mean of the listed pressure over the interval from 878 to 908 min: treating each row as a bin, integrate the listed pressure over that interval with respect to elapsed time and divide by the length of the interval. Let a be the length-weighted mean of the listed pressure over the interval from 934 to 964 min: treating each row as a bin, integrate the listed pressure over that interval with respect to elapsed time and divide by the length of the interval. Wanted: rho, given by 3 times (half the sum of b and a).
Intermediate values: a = 6.86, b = 6.94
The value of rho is 20.7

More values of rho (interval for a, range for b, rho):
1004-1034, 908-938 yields 21.9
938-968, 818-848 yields 20.2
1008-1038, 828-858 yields 21.4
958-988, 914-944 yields 21.0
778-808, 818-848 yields 19.7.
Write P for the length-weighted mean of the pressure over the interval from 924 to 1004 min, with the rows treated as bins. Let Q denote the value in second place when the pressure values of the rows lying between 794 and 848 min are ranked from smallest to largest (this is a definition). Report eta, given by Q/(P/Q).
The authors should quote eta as 5.8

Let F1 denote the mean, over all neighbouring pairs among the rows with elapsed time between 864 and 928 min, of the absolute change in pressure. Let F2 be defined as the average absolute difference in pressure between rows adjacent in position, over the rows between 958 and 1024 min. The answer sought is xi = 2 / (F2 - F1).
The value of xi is 480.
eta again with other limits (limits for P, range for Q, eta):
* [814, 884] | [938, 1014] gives 7.0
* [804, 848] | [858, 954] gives 6.8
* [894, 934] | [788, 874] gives 5.9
